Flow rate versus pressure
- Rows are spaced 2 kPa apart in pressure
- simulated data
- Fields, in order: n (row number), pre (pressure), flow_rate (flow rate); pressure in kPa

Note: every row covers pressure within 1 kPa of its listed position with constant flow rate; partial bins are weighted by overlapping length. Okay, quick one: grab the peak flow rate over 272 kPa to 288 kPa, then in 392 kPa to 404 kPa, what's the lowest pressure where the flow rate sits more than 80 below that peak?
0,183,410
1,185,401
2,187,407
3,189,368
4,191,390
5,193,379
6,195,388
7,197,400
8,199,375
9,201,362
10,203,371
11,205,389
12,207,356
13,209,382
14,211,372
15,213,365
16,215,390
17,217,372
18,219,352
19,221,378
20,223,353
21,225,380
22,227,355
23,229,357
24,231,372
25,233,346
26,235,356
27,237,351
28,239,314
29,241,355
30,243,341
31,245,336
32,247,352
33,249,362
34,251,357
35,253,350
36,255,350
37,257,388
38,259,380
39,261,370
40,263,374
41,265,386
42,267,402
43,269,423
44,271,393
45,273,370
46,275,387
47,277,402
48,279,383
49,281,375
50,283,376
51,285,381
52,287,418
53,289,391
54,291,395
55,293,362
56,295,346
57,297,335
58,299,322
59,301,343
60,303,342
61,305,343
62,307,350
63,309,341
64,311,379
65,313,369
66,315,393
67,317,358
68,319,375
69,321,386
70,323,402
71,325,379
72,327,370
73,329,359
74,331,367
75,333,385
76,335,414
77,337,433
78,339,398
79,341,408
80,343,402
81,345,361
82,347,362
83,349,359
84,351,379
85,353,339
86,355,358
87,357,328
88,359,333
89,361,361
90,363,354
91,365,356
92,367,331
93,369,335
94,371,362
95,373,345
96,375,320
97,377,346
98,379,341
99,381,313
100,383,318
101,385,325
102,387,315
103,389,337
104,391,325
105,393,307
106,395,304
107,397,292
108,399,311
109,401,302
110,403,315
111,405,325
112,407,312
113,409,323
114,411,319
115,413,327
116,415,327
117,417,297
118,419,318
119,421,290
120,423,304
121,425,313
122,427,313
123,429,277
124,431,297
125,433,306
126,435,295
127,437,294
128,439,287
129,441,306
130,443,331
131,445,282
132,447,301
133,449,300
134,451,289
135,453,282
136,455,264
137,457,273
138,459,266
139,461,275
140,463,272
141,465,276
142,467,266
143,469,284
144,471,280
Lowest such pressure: 393 kPa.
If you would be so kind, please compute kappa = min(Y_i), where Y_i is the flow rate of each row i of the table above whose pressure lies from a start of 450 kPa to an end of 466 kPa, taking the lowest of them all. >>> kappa 264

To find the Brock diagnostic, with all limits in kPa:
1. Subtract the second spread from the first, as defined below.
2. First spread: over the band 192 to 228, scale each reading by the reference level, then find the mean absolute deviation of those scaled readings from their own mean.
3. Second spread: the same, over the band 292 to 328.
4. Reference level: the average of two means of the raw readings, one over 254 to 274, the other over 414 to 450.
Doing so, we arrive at -0.021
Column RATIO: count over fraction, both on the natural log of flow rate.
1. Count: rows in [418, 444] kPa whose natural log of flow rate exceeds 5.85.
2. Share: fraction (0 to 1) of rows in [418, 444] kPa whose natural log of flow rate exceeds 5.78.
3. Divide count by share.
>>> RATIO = 0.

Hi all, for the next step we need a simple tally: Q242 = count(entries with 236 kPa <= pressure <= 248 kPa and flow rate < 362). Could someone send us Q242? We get 6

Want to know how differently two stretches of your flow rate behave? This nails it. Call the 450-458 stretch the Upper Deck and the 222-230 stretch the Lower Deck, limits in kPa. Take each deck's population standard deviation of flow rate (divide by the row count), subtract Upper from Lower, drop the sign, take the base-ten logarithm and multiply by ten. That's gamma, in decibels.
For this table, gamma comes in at 1.8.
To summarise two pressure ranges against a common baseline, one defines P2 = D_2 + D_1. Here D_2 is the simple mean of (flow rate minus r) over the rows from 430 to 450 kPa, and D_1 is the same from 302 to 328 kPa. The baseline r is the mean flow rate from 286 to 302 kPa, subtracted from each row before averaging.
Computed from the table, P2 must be -59.9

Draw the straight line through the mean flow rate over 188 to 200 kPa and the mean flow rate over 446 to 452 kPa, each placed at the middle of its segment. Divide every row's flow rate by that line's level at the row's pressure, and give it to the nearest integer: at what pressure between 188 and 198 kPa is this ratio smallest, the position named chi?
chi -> 189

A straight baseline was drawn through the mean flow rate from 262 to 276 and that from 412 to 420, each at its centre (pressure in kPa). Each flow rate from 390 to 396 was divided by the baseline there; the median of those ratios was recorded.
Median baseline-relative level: 0.93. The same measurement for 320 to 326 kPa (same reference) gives 1.06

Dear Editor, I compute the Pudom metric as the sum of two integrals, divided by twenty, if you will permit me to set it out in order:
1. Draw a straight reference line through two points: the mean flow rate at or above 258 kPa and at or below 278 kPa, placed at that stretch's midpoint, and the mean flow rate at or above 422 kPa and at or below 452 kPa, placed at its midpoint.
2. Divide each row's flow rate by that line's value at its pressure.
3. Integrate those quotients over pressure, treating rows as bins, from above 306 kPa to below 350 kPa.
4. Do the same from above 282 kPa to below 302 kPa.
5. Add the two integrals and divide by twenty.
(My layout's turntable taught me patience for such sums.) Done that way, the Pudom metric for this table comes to 3.3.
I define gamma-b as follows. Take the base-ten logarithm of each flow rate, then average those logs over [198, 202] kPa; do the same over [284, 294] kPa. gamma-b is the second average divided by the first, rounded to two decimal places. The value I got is 1.01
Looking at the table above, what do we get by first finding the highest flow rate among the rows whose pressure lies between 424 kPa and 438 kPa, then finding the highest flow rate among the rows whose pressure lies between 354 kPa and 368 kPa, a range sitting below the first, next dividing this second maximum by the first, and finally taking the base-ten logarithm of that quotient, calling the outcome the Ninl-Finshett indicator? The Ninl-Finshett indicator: 0.06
